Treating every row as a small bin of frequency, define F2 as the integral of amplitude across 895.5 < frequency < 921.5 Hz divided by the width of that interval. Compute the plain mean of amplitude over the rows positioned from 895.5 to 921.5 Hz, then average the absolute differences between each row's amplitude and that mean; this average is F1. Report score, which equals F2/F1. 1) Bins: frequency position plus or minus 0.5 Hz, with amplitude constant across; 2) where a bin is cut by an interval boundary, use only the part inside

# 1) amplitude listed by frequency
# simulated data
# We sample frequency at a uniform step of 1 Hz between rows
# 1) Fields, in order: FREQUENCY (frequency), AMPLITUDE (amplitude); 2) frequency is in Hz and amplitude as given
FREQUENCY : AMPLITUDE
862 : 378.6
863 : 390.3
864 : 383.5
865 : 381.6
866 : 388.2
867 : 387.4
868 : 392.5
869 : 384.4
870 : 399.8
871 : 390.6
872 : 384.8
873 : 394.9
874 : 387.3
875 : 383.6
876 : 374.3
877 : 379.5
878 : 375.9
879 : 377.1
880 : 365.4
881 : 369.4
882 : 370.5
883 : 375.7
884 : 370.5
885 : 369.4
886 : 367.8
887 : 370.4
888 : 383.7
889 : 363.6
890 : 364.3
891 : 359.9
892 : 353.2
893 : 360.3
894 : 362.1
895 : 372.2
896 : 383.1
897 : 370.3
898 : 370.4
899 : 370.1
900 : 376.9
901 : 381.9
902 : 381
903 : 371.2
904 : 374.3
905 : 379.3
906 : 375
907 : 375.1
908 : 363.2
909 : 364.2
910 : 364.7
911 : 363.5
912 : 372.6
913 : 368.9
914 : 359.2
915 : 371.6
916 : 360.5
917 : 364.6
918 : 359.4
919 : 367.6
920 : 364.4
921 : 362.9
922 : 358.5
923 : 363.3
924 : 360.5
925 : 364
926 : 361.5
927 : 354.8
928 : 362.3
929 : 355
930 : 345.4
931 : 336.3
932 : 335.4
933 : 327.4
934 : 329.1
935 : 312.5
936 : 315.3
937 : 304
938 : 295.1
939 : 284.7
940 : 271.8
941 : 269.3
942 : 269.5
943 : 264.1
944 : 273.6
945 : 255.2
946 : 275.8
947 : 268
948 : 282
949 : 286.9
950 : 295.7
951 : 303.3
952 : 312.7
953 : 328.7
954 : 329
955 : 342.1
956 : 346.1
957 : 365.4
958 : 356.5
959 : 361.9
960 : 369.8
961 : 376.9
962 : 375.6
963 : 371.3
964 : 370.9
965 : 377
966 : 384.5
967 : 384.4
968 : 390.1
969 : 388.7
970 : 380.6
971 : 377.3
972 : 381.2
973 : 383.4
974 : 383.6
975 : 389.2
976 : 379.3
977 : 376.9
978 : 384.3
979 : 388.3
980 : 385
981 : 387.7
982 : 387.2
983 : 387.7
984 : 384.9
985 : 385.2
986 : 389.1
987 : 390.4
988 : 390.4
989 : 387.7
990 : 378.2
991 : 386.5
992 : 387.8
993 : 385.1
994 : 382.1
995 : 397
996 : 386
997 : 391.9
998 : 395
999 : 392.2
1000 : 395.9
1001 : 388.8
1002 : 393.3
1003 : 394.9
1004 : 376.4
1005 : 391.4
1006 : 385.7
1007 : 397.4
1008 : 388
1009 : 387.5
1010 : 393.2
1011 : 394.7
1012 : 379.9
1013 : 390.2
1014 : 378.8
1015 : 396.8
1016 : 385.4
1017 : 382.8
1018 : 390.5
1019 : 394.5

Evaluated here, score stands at 64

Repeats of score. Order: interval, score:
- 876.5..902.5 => 62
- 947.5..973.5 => 13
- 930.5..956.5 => 12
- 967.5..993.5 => 117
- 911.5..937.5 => 22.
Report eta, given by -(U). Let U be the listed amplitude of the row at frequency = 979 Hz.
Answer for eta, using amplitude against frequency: -388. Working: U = 388.3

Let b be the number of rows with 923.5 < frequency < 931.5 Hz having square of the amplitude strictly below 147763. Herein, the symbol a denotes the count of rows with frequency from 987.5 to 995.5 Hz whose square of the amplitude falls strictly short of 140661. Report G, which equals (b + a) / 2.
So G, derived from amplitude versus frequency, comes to 4.0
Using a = 0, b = 8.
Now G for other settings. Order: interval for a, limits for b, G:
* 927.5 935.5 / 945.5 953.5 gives 8.0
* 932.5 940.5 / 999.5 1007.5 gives 4.5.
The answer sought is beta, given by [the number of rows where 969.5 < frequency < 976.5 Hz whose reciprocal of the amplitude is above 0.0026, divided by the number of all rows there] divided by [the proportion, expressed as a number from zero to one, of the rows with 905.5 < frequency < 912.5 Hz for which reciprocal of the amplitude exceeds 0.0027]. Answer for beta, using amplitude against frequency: 1.5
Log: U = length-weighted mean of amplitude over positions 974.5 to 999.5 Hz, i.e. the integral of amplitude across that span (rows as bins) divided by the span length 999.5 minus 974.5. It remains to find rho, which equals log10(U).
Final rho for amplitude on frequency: 2.588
